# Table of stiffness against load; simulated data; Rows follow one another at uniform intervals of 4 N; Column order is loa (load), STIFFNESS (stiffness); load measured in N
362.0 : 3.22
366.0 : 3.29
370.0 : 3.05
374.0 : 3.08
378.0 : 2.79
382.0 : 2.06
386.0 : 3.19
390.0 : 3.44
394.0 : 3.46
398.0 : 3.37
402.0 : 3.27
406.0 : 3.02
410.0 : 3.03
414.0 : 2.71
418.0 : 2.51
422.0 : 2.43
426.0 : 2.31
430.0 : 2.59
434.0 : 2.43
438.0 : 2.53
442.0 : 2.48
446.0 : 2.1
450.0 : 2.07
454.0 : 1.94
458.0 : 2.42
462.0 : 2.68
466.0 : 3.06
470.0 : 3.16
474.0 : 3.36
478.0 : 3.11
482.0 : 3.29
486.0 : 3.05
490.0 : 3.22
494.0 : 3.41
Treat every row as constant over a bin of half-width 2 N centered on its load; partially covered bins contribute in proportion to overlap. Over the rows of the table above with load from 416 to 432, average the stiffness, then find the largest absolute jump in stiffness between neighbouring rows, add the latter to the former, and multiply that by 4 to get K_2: 11.0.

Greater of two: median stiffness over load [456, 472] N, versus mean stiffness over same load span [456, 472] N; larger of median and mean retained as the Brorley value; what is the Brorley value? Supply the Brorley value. 2.87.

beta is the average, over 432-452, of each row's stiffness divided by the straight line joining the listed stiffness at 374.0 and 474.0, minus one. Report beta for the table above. -0.290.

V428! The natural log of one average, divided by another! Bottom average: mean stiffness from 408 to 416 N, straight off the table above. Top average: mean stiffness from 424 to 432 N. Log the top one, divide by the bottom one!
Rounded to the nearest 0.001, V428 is 0.312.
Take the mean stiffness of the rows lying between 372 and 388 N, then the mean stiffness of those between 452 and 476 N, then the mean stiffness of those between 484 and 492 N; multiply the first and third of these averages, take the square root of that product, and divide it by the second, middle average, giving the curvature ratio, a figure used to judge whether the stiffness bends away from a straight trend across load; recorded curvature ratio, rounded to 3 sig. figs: 1.07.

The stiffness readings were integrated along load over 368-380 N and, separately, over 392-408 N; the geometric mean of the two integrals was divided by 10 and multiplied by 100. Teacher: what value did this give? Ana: 433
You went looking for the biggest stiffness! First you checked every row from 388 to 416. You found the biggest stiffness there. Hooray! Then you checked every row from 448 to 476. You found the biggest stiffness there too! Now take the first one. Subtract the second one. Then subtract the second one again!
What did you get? -3.3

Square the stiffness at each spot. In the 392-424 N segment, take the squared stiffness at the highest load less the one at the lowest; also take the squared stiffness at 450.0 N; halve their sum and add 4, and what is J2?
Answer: 3.1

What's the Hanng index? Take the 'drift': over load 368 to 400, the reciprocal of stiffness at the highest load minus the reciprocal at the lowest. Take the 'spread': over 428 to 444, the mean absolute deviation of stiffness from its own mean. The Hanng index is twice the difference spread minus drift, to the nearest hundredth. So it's 0.17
